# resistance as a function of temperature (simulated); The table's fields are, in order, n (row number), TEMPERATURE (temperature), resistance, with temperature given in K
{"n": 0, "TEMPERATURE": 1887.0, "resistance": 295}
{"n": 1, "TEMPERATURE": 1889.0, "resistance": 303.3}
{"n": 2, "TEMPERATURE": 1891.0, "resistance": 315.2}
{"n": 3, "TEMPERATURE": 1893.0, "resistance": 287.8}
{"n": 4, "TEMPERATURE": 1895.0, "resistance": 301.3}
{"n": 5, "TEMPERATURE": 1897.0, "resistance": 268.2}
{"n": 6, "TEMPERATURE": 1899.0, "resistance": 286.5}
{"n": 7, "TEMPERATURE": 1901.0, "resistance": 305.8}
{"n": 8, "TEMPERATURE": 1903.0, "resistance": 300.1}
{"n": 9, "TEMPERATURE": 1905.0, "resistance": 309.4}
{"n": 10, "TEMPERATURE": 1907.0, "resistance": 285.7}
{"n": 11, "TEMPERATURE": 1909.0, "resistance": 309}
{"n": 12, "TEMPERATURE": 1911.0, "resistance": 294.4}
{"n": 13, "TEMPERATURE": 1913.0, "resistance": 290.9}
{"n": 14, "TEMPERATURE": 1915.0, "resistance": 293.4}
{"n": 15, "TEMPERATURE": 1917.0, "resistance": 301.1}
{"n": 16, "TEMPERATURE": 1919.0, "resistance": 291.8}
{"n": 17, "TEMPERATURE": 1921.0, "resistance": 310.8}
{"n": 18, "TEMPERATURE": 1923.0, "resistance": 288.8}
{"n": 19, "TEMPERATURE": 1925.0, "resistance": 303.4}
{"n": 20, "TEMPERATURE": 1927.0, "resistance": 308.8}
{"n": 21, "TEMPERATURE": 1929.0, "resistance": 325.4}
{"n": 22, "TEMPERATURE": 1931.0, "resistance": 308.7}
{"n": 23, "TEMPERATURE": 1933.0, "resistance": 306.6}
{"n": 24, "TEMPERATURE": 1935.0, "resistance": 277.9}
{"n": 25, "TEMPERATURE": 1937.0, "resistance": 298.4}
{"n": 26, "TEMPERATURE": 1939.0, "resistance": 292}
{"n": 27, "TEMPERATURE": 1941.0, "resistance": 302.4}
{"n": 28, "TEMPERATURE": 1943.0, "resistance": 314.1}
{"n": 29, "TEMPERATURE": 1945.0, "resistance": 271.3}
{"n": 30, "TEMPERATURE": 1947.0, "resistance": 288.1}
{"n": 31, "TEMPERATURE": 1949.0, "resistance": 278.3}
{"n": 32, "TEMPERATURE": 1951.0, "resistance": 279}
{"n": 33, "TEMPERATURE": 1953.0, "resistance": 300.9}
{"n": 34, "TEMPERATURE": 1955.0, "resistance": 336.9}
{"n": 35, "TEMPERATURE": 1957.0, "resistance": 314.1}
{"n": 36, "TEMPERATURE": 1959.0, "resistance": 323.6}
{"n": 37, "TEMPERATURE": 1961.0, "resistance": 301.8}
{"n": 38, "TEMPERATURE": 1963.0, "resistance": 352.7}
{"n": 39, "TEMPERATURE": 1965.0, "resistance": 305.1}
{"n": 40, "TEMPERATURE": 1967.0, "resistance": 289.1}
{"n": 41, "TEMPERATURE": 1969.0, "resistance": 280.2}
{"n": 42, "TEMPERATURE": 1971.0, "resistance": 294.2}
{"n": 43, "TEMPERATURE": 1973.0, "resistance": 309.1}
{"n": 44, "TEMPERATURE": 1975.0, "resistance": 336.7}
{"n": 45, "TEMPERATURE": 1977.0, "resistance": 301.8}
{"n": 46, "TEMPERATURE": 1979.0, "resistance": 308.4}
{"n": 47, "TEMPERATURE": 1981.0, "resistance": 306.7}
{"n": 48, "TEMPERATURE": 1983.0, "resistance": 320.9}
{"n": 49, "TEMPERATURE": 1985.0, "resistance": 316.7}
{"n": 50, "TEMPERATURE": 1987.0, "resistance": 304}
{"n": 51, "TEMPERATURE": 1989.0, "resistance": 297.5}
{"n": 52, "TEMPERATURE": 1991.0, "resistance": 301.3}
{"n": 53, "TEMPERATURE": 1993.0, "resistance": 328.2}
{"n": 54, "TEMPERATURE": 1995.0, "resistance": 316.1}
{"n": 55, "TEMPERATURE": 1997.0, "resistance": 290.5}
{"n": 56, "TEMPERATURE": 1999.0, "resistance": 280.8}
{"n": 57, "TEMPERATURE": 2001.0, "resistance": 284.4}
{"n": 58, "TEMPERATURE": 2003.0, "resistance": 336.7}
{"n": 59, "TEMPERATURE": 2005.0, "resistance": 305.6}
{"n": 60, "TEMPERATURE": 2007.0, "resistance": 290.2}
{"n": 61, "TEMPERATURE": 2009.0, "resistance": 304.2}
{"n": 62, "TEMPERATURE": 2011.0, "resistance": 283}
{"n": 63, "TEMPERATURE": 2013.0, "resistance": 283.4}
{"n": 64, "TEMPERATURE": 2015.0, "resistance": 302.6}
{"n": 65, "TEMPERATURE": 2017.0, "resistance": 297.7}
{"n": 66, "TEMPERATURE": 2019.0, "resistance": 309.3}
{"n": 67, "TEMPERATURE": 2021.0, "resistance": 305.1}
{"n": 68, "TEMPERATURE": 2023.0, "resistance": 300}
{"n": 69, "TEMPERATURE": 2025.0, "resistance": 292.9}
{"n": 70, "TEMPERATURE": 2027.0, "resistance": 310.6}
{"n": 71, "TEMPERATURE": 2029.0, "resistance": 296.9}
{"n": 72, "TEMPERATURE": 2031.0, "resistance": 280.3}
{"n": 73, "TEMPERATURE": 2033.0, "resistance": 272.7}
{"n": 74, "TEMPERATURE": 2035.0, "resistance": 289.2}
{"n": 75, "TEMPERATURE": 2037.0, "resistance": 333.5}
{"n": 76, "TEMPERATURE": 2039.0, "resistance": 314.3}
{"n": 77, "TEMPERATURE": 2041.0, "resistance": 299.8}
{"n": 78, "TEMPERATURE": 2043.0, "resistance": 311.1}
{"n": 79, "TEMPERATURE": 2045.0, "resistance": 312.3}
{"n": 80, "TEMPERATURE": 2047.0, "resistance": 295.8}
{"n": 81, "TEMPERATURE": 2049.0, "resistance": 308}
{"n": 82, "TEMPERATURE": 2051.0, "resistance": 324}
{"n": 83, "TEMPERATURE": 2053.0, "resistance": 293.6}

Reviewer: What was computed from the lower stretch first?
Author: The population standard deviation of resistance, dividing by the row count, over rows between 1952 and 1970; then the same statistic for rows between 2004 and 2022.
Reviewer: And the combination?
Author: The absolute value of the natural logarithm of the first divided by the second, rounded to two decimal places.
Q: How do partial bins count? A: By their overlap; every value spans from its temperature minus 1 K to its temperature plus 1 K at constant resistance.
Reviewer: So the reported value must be 0.84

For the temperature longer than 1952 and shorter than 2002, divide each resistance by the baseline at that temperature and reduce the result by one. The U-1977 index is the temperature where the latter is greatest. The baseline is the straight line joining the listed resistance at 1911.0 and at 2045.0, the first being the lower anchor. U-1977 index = 1963.0 K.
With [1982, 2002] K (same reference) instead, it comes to 1993.0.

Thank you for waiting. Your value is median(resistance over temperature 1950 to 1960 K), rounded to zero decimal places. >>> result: 314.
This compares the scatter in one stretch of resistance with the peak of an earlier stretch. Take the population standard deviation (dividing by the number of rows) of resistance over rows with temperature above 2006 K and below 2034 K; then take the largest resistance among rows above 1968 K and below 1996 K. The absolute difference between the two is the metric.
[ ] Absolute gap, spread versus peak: 326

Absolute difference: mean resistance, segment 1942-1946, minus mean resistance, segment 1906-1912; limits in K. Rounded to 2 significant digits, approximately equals 3.7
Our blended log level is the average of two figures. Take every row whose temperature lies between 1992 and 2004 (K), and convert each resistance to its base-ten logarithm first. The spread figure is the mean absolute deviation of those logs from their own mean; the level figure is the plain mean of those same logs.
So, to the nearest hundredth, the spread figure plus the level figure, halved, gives 1.26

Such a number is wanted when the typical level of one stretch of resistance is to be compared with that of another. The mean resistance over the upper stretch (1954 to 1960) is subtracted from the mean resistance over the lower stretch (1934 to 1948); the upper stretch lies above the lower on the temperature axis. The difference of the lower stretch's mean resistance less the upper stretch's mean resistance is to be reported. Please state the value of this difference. -33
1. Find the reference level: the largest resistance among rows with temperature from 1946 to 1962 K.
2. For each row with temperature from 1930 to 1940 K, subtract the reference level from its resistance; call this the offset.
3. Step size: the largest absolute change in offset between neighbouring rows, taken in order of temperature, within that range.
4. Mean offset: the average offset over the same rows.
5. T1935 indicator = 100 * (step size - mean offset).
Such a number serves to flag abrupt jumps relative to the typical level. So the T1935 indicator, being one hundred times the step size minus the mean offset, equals 6888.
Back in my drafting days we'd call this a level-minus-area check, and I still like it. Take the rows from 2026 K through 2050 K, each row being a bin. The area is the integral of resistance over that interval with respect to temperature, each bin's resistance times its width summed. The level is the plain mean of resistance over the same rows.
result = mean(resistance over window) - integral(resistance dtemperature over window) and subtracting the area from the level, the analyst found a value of -6947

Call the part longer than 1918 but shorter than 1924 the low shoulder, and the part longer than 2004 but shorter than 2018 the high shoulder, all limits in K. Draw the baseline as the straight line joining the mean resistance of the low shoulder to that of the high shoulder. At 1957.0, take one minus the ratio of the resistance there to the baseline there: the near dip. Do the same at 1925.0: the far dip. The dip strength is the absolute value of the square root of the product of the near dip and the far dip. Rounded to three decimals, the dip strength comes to 0.036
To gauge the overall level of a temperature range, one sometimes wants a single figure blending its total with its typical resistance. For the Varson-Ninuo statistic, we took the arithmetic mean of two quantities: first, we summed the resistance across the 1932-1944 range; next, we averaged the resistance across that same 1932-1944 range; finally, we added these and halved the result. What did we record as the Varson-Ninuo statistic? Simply 1045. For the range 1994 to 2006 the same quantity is 1058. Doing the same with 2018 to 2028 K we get 911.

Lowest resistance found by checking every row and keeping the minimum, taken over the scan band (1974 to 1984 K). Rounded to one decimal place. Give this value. 301.8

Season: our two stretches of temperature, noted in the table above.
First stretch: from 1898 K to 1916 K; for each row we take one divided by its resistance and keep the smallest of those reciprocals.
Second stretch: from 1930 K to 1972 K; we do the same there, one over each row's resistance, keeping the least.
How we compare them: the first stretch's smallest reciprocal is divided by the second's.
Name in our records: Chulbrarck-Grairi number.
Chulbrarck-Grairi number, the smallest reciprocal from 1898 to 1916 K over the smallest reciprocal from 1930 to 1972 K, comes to 1.14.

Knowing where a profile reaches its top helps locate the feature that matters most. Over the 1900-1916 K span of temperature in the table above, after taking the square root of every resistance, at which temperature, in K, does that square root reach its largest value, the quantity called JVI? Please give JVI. 1905.0 K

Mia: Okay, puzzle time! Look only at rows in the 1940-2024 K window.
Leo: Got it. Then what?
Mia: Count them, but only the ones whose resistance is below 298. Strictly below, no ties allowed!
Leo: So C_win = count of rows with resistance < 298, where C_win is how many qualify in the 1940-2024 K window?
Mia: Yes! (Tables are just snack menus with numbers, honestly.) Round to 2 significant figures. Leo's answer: 15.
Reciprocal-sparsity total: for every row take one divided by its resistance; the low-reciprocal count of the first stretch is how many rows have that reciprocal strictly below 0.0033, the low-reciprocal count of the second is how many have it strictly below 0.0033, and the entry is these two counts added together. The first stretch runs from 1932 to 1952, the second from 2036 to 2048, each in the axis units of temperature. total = 6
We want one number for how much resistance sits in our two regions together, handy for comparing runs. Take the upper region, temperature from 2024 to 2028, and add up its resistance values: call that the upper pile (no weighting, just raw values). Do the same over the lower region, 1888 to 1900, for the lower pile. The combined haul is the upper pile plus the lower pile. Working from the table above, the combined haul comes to 2366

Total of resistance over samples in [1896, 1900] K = 555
